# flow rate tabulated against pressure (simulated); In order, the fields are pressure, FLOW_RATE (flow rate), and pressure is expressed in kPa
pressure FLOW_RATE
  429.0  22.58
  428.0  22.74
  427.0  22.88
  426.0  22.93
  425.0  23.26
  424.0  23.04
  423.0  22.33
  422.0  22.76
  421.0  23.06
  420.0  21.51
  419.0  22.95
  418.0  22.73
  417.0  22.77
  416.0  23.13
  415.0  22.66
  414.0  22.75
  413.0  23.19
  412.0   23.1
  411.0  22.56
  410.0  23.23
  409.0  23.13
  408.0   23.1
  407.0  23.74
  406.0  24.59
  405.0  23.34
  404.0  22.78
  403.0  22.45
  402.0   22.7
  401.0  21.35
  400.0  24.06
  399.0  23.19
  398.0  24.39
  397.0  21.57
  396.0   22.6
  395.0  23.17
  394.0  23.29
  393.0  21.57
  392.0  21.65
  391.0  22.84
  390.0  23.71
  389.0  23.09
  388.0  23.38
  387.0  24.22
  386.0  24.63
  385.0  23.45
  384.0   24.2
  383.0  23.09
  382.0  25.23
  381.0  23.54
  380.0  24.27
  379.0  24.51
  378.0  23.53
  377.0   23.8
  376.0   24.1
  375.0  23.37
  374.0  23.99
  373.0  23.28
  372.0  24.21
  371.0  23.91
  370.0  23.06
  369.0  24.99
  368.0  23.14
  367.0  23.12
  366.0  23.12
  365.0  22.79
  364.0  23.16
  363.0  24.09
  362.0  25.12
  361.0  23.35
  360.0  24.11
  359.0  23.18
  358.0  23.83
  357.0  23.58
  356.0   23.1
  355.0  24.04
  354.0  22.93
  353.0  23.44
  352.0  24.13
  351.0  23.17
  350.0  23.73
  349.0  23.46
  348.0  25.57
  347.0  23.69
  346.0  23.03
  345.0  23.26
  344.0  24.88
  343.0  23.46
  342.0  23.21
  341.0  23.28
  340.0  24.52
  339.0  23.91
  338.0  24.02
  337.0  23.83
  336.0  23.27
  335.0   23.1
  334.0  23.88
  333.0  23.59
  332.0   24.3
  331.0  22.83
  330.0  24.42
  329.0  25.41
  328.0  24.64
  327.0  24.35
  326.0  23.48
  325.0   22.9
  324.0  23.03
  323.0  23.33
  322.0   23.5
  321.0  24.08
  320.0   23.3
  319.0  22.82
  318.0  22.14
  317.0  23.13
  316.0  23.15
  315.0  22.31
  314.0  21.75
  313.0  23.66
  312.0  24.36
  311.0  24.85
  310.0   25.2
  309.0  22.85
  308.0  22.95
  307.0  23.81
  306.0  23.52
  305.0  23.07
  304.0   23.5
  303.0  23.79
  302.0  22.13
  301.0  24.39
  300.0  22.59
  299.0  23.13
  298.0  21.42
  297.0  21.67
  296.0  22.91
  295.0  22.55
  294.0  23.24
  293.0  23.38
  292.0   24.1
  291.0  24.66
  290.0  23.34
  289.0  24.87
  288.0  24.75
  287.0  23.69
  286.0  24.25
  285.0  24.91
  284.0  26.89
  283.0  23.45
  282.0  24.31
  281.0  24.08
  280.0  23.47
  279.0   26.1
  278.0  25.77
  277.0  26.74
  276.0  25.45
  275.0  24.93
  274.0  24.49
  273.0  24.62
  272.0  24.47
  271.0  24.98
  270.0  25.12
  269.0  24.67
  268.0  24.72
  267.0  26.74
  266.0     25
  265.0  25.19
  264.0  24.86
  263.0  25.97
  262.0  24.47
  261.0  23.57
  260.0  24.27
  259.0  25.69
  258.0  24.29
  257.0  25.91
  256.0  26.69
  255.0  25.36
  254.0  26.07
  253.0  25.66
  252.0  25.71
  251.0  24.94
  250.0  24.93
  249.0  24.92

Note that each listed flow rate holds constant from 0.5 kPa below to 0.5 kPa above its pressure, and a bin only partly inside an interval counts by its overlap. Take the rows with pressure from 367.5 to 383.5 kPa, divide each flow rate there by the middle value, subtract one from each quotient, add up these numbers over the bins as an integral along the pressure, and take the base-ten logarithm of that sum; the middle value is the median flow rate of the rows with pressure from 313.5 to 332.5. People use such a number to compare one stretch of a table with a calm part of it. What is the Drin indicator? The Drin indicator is -0.40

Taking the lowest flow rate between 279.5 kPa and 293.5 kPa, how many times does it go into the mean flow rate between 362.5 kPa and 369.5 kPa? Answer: 1.01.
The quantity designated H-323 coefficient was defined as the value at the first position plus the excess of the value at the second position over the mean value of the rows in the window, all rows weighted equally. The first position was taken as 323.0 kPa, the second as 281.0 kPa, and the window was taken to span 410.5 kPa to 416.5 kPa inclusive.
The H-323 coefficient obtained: 24.5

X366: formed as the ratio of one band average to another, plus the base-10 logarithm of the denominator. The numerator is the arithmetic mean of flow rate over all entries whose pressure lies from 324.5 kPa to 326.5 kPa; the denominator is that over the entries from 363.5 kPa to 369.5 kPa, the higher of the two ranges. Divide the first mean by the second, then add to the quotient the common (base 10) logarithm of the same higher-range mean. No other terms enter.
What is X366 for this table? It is 2.36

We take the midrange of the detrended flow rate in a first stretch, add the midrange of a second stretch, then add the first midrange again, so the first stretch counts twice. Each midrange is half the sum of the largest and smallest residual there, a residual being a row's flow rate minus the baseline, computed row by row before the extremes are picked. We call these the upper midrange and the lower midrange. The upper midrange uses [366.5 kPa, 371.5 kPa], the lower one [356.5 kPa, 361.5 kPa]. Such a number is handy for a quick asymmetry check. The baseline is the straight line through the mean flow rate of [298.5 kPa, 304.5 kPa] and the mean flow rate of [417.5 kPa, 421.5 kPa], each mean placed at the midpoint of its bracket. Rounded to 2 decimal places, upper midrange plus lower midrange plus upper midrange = 3.07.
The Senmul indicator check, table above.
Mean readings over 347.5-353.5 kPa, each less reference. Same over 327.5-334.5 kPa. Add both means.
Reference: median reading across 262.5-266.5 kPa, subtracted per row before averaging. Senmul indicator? -2.12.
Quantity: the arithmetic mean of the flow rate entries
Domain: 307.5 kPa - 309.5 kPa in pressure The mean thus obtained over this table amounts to 22.9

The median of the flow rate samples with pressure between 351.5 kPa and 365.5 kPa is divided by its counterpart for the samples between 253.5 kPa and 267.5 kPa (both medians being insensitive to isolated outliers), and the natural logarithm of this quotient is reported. -0.07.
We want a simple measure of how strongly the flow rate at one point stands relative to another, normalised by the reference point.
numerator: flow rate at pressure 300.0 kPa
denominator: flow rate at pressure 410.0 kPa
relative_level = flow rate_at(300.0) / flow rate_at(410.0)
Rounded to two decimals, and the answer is 0.97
